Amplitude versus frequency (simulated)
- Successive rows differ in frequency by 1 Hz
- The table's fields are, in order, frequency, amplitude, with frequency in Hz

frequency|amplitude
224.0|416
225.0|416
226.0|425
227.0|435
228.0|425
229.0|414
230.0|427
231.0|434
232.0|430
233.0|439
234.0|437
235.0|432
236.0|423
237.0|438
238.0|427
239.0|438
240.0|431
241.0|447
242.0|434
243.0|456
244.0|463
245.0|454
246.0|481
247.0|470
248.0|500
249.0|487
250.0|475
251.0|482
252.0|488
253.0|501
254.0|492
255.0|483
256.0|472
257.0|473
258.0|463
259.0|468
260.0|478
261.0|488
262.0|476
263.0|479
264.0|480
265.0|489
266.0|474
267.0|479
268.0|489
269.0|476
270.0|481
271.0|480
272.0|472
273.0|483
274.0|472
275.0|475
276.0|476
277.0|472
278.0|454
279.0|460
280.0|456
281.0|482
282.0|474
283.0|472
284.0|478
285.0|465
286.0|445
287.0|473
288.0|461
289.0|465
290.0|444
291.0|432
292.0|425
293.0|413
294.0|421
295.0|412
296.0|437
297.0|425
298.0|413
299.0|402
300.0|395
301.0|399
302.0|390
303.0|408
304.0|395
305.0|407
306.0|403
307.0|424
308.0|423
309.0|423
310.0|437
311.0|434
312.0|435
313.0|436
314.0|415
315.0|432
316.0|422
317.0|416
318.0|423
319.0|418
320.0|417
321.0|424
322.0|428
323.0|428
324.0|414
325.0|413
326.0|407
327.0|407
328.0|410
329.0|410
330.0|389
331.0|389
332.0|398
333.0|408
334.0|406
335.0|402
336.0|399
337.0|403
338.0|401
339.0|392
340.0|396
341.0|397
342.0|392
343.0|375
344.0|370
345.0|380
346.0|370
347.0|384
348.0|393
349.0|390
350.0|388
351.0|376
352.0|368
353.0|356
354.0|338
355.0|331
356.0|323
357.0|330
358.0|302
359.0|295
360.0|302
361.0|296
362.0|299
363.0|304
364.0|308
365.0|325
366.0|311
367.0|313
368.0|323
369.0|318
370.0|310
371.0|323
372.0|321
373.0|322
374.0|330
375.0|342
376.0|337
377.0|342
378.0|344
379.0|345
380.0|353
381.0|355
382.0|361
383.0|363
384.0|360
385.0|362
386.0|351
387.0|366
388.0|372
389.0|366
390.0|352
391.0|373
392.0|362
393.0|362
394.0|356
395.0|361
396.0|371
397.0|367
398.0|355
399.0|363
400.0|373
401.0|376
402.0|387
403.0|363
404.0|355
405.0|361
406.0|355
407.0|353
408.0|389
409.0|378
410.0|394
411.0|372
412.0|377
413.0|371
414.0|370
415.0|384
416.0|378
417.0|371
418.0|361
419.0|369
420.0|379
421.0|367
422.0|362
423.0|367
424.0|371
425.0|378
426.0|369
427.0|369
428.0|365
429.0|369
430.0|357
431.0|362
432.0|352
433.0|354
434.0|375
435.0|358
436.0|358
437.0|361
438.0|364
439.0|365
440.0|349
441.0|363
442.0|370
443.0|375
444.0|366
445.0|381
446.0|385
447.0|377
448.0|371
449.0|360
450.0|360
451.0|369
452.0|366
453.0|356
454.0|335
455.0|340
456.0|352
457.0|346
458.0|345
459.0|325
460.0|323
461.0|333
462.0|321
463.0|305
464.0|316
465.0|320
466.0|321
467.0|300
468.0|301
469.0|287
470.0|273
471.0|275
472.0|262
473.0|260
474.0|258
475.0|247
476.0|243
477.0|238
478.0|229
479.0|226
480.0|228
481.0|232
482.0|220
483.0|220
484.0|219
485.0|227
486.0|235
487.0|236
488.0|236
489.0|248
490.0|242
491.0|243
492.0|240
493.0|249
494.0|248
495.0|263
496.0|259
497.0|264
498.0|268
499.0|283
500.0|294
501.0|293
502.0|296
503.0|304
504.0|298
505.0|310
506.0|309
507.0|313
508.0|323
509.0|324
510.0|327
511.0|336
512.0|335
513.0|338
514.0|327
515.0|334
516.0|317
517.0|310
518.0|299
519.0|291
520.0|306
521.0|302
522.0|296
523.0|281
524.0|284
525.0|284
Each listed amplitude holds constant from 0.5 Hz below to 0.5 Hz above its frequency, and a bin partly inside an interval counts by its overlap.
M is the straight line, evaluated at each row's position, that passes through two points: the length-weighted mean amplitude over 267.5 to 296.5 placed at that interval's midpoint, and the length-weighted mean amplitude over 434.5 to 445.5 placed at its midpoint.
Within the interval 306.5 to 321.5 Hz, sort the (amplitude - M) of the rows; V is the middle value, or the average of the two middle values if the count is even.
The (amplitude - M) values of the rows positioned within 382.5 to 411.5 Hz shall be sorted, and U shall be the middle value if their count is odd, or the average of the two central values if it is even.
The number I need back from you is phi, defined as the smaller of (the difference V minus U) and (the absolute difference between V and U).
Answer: 12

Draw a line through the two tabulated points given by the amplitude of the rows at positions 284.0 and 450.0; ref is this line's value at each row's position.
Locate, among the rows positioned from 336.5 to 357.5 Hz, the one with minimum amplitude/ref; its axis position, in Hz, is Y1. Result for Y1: 356.0 Hz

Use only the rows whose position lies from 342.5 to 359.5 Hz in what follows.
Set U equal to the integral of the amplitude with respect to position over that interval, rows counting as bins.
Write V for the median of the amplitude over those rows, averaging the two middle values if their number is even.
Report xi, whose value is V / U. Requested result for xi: 0.061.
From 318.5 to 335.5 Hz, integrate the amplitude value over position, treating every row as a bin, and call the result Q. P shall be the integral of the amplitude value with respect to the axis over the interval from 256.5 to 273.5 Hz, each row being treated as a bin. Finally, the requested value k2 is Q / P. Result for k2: 0.86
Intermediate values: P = 8128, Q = 6968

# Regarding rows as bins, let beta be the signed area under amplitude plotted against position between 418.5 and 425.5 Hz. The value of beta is 2593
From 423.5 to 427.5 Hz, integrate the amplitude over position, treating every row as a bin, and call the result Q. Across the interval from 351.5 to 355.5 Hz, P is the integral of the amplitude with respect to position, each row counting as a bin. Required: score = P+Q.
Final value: 2880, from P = 1393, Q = 1487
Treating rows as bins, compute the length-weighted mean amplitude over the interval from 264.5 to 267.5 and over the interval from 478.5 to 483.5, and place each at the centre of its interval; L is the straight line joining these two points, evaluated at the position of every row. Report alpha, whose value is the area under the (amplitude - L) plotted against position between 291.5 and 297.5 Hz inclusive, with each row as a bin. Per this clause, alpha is -148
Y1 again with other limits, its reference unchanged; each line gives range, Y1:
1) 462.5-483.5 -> 482.0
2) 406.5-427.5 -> 407.0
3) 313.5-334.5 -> 330.0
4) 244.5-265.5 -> 245.0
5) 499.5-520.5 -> 501.0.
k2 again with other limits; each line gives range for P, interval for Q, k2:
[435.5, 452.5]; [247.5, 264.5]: 1.31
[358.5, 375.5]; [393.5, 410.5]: 1.17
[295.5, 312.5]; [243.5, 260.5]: 1.15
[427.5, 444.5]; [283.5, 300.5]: 1.20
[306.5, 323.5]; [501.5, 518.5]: 0.75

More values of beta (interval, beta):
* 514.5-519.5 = 1551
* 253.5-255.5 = 975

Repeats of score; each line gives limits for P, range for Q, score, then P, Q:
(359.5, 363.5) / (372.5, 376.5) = 2532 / 1201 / 1331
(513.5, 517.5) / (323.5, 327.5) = 2929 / 1288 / 1641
